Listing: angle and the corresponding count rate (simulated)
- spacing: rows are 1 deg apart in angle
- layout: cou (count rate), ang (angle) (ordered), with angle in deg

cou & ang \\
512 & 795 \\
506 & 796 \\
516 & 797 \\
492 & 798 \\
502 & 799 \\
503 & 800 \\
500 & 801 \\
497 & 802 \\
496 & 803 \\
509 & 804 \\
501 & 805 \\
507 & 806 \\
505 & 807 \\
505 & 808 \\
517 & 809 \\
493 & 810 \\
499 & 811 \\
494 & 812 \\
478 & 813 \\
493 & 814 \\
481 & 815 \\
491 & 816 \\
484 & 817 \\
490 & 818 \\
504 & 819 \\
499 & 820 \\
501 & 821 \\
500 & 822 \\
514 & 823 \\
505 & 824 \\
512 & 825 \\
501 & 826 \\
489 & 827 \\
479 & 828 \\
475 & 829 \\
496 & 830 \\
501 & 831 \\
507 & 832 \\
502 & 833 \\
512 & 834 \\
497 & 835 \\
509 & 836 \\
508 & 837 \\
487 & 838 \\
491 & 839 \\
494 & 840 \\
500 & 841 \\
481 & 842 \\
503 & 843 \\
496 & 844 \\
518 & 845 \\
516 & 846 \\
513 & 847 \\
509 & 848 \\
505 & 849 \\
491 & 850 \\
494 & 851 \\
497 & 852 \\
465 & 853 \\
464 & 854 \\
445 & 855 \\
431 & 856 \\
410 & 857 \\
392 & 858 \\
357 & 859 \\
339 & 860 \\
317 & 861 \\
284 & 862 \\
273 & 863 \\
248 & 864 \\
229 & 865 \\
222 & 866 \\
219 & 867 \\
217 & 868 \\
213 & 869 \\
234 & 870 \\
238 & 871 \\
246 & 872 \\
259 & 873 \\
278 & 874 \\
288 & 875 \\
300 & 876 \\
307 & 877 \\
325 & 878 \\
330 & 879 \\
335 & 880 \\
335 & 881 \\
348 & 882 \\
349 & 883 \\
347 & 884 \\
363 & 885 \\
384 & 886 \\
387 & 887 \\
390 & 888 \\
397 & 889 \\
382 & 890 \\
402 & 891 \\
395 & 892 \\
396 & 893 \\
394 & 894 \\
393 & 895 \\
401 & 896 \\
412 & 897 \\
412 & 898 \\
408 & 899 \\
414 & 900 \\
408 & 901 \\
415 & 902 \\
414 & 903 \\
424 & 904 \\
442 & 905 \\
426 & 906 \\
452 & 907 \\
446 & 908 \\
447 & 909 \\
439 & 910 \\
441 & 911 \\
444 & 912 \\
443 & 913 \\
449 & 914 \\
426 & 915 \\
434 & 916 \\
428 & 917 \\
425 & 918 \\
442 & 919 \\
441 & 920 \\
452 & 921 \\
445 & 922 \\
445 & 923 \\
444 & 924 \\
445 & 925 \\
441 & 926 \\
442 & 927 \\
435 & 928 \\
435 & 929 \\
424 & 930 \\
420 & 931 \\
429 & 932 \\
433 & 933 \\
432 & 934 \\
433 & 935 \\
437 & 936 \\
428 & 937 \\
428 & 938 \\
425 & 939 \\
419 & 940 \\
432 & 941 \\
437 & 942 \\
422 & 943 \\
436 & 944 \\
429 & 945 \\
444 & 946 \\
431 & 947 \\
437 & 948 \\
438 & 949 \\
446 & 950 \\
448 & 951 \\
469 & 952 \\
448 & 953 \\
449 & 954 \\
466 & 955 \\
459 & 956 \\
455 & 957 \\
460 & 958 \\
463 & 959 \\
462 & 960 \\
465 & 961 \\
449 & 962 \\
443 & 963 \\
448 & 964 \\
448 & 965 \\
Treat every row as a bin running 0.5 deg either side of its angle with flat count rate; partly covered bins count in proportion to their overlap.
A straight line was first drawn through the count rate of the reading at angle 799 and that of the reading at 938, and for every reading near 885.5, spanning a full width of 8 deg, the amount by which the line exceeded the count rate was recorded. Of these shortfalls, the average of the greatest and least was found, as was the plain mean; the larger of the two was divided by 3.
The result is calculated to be 28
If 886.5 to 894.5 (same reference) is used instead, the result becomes 20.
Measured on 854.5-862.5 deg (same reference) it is 35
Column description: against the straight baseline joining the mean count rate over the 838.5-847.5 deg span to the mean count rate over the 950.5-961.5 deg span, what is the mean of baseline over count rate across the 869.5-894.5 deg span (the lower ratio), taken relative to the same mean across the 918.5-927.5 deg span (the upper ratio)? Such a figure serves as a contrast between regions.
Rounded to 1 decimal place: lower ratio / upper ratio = 1.4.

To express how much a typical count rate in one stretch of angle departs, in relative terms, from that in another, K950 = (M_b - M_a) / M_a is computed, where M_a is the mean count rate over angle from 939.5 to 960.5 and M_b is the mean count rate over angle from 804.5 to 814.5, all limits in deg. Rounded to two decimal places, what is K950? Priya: 0.12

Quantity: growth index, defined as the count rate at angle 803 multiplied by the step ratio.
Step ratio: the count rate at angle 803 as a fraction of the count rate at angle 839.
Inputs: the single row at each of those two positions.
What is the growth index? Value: 501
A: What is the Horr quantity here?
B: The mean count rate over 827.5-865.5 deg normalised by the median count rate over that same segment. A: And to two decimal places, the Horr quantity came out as 0.92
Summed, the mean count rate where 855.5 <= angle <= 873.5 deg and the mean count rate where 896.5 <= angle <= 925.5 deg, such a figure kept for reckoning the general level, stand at 718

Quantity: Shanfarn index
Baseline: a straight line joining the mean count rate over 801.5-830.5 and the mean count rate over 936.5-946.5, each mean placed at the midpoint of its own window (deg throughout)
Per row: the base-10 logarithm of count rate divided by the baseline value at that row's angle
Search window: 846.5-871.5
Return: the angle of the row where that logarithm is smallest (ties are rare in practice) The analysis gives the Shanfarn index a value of 869 deg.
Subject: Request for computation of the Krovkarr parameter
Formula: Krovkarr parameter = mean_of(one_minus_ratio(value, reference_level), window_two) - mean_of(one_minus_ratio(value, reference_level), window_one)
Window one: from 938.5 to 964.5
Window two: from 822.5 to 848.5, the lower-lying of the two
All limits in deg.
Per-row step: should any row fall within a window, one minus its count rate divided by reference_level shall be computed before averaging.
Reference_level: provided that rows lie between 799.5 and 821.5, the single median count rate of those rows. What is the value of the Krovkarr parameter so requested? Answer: -0.11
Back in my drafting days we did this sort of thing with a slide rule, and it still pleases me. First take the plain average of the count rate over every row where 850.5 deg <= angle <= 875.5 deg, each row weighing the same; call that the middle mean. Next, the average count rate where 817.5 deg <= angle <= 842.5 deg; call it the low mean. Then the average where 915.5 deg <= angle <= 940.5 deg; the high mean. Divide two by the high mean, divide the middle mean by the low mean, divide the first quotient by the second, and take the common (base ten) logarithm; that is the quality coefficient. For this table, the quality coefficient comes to -2.15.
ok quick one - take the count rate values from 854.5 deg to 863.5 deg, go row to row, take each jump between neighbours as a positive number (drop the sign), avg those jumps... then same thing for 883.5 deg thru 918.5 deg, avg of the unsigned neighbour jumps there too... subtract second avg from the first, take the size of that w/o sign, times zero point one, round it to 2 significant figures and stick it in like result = 1.3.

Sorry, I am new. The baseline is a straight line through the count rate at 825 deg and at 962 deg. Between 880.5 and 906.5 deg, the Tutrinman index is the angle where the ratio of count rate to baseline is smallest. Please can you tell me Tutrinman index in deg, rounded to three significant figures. 881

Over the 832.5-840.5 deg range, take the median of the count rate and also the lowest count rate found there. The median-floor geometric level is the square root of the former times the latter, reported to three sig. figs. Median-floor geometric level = 493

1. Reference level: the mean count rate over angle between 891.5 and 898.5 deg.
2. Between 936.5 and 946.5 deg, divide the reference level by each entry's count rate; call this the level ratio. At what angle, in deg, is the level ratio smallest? 946 deg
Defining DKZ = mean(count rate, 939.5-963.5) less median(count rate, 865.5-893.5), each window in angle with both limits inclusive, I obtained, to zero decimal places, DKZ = 114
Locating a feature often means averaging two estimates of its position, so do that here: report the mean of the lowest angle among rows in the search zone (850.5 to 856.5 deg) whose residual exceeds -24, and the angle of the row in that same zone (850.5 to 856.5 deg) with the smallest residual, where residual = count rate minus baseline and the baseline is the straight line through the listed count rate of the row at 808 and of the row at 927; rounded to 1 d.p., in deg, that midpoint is 853.5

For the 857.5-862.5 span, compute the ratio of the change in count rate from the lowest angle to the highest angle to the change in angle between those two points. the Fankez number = -27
